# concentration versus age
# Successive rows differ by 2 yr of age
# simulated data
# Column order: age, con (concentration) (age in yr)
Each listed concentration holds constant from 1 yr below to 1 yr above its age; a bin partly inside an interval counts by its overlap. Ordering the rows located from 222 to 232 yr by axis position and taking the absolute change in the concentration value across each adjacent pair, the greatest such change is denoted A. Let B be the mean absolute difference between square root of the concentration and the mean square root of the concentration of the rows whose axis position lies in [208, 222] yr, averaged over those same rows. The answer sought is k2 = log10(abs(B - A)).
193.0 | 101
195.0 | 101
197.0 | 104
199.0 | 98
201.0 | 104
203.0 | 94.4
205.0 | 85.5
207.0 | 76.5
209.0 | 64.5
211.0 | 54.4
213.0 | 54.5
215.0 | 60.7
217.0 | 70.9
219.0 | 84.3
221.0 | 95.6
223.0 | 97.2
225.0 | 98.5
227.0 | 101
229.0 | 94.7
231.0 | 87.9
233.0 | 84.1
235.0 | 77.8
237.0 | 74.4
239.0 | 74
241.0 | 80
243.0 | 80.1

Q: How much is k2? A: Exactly 0.78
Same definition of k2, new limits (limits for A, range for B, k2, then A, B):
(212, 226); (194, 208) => 1.11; 13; 0.4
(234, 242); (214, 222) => 0.73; 6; 0.7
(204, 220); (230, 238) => 1.12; 13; 0.3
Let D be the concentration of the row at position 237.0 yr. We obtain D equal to 74.4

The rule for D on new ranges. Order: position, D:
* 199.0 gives 98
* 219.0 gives 84.3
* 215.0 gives 60.7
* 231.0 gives 87.9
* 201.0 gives 104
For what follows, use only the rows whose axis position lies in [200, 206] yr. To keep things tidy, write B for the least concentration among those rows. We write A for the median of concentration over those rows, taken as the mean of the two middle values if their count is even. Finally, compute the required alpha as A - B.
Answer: 9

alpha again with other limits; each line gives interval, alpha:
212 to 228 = 35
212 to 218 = 6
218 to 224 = 11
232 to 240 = 2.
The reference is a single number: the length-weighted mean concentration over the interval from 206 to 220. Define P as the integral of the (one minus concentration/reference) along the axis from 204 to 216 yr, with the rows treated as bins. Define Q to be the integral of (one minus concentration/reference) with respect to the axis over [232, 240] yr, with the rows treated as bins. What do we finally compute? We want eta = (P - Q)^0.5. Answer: 1.2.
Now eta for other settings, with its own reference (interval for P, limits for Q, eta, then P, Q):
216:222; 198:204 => 1.2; -1.5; -2.9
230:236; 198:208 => 1.5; -1.5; -3.8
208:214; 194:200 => 2.0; 0.8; -3.1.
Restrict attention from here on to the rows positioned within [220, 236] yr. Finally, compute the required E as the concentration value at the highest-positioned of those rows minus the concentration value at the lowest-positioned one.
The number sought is -18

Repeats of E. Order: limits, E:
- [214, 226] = 38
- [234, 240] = -4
